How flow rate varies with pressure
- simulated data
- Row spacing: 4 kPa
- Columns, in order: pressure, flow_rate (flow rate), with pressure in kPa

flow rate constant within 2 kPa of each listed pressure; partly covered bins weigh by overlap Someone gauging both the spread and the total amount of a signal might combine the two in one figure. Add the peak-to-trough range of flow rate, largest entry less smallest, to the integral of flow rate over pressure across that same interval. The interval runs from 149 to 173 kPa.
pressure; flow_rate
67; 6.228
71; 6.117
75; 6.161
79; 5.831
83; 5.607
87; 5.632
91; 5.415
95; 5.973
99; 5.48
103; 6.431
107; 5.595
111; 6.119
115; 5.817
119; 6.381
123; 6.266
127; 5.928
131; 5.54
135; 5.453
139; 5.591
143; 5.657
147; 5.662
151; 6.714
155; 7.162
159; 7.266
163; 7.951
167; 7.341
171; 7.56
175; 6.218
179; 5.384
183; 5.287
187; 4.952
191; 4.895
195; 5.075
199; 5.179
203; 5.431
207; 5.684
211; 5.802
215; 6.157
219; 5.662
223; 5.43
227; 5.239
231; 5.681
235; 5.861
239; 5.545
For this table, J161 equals 177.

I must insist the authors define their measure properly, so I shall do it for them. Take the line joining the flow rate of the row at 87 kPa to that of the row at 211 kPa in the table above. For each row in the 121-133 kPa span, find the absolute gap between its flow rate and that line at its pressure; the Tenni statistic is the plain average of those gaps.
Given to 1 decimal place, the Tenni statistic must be 0.3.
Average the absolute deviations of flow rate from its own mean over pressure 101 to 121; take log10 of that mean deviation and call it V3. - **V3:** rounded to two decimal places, -0.54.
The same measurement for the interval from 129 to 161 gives -0.16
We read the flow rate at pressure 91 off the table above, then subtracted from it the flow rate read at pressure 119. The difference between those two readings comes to -1.0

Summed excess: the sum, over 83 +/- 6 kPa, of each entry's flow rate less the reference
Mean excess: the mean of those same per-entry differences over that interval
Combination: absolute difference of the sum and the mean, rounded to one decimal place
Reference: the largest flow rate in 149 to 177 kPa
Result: 4.5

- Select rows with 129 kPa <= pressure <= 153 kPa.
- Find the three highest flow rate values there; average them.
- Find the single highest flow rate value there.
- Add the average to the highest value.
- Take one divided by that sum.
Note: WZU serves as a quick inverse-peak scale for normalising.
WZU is 0.079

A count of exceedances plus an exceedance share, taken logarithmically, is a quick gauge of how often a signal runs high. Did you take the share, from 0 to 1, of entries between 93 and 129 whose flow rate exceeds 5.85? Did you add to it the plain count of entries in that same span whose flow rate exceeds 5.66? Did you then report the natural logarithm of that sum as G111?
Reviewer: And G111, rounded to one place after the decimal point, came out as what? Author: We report 2.0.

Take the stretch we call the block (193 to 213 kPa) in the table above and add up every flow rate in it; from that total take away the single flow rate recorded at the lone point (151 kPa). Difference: 20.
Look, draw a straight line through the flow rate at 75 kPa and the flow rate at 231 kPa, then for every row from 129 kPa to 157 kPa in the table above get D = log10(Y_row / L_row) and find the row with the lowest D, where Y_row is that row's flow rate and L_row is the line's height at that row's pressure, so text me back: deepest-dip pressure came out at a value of 135 kPa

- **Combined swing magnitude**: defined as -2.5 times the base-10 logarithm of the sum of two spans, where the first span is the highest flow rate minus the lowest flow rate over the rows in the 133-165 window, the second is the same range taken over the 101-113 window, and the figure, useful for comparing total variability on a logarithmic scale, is -1.3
